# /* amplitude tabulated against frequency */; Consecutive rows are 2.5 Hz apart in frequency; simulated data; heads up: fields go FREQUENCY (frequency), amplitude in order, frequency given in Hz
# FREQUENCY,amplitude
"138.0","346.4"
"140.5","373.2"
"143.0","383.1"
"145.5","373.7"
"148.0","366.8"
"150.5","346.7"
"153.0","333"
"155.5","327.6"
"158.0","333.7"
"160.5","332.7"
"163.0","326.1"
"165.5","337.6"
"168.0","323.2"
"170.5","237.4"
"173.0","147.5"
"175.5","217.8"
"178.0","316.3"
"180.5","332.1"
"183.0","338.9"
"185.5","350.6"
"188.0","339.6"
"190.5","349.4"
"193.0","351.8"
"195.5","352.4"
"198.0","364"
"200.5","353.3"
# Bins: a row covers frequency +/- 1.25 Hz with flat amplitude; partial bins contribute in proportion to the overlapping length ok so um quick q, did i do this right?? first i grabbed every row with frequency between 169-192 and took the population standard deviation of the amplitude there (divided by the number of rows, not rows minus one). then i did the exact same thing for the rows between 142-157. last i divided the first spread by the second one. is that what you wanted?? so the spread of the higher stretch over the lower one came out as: 3.3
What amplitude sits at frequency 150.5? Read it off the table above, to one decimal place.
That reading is 346.7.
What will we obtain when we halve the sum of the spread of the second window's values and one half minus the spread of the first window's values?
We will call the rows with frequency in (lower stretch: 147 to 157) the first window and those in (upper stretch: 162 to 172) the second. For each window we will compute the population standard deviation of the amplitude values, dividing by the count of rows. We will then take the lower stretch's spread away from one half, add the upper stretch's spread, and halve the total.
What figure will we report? 13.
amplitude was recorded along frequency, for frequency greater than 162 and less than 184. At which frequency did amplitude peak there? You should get 183.0 Hz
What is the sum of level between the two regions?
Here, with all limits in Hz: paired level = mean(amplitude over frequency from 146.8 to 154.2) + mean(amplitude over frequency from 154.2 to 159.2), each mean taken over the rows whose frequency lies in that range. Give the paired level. 679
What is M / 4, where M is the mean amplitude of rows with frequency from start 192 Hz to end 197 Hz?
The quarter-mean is 88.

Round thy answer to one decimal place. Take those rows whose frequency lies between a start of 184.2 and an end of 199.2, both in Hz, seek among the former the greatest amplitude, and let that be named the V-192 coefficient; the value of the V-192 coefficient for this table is 364.0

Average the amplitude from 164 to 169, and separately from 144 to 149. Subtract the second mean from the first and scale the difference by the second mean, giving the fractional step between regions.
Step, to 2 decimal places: -0.11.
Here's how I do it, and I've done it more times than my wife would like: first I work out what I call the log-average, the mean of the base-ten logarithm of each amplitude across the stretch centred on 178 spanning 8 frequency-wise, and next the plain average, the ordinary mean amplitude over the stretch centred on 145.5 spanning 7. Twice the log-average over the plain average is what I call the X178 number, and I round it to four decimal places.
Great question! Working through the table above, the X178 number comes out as 0.0131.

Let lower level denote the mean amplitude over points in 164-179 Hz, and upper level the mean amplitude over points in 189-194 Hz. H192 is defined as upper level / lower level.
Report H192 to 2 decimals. 1.33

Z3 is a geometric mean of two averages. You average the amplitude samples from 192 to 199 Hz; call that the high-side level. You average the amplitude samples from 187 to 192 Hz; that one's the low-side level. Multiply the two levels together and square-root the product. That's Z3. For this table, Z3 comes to 350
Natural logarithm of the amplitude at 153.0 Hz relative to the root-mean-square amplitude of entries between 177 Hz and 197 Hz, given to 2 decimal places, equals -0.03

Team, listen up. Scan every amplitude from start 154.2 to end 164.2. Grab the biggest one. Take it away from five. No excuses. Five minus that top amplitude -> -329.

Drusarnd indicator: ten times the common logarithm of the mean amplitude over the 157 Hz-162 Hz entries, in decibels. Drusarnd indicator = 25.2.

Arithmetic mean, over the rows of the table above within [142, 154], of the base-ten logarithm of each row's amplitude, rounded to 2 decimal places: 2.56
